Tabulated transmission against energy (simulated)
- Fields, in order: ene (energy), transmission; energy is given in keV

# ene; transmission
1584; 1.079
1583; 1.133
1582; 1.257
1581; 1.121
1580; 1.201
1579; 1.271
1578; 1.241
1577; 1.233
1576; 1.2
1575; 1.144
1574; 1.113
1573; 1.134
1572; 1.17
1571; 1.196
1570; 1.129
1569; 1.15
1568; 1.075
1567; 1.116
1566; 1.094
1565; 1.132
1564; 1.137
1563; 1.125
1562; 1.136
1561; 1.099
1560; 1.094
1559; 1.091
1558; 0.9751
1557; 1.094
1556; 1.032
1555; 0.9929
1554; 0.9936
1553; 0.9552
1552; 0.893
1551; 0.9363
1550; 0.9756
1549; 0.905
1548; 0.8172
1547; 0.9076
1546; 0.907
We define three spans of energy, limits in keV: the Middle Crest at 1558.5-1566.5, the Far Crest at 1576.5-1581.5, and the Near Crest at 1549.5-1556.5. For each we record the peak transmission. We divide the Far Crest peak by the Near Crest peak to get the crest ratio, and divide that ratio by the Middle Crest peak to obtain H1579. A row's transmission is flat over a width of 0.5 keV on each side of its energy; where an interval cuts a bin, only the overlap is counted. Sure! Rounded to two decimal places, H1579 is 1.08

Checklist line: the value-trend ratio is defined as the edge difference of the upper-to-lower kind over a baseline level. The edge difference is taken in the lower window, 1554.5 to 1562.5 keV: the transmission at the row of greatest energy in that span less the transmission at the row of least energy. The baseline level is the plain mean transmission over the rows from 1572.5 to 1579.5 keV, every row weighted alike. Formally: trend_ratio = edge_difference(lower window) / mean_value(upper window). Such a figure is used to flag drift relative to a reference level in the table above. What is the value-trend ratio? 0.12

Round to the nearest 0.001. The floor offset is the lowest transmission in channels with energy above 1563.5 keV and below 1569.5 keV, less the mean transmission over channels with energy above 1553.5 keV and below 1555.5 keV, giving 0.082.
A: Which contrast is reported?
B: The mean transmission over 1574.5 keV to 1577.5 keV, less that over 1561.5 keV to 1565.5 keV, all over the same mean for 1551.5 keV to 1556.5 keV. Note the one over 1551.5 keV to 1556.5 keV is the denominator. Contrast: 0.06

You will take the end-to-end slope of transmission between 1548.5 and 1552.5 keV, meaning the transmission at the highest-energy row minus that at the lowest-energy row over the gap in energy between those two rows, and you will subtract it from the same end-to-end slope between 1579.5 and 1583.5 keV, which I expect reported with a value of -0.019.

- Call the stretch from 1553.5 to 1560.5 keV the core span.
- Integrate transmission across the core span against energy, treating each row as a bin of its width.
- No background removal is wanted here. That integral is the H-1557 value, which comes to 7.3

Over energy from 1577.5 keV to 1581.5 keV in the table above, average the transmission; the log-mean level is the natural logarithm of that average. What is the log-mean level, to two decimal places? 0.19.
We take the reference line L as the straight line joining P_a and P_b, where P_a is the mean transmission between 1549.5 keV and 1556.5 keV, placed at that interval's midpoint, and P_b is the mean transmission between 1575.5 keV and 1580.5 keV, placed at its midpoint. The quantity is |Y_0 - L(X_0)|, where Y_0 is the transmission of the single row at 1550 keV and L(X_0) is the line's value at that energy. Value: 0.039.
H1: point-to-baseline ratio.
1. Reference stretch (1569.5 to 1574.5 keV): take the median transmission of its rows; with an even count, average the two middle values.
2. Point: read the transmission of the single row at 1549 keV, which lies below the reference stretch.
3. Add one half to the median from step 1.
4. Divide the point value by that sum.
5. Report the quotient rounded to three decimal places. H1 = 0.554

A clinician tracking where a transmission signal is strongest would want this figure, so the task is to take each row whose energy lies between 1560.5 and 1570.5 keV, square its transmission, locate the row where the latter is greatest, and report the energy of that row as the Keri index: 1569 keV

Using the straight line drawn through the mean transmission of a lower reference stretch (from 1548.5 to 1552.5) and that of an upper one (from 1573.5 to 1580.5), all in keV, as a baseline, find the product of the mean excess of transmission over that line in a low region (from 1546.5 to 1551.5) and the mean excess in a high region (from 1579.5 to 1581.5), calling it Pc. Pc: 0.0003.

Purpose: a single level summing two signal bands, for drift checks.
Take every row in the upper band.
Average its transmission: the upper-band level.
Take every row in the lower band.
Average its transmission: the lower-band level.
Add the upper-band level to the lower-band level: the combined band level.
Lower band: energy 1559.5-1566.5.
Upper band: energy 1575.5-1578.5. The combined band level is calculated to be 2.34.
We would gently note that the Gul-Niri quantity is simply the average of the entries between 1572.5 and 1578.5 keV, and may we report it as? 1.18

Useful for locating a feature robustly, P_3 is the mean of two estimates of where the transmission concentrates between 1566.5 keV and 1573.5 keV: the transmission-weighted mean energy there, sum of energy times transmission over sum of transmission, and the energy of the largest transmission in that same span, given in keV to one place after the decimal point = 1570.5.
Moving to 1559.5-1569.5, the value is 1566.8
